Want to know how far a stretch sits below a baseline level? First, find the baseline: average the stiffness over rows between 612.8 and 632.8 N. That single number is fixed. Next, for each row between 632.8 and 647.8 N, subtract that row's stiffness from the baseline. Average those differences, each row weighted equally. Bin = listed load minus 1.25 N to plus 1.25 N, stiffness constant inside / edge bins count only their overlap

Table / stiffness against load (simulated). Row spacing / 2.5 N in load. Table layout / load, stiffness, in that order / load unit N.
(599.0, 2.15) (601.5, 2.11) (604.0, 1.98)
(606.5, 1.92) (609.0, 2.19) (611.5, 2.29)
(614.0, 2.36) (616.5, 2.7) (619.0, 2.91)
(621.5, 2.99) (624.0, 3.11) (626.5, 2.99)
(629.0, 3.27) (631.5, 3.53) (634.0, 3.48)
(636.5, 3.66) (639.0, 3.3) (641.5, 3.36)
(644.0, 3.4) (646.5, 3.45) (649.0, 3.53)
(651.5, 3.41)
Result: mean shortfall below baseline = -0.46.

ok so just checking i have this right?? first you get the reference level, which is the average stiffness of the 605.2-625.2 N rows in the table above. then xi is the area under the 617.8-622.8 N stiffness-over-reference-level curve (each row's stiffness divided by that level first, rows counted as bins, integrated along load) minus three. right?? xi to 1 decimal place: 2.8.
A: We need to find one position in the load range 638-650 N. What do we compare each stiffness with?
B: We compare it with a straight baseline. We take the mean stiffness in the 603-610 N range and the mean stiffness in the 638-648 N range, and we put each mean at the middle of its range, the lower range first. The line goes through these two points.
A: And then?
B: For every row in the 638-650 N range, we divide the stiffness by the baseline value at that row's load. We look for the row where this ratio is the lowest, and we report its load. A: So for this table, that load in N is 649.0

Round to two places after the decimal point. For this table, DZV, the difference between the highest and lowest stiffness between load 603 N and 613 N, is 0.37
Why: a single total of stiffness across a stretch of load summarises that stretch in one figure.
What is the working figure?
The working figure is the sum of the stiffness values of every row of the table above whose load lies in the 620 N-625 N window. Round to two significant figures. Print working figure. 6.1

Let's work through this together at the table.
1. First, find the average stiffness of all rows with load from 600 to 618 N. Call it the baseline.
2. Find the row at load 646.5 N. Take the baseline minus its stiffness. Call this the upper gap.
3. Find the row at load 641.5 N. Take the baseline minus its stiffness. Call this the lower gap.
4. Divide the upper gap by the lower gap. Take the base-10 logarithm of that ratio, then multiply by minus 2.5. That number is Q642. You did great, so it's -0.1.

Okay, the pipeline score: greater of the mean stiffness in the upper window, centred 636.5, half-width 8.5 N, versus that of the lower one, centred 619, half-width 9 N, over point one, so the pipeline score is 34.3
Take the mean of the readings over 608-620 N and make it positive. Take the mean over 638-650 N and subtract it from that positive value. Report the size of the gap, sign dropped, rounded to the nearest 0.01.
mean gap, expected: 0.92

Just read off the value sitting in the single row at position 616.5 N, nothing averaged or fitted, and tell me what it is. 2.7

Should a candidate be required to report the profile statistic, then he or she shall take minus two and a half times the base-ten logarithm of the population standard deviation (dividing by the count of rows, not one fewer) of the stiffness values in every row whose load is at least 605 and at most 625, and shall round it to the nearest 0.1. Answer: 1.0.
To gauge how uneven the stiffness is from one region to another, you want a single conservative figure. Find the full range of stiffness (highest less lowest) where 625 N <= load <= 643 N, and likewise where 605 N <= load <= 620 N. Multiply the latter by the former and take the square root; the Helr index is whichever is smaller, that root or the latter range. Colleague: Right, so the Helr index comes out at 0.81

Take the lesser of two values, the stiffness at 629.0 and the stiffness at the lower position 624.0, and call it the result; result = 3.11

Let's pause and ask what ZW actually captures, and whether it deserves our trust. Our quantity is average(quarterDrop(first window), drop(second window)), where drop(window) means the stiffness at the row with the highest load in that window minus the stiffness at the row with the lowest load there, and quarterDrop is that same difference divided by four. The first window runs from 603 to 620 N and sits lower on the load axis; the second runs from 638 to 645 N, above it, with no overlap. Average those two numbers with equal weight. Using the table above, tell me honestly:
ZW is 0.17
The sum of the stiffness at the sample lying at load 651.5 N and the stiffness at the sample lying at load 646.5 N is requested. 6.86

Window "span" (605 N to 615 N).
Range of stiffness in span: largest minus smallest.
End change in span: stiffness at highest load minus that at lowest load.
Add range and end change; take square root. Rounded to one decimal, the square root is 0.9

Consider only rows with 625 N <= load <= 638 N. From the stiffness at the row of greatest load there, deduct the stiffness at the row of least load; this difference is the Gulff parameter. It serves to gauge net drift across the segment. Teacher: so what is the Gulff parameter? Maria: 0.67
